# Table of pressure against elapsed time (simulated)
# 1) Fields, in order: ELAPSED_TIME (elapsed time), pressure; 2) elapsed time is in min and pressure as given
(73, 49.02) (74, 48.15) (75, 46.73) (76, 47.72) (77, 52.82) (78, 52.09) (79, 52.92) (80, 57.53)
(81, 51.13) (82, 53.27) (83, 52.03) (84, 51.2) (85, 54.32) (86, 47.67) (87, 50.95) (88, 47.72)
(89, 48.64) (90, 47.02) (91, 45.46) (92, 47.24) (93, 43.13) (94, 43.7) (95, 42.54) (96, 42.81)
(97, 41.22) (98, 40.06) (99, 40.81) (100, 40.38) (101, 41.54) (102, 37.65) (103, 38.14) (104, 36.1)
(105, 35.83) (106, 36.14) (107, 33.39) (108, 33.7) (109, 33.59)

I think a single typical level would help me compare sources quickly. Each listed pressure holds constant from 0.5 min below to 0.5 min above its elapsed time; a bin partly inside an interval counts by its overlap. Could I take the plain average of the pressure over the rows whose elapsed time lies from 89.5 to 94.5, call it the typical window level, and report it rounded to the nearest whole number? 45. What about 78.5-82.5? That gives 54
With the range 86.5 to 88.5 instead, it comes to 49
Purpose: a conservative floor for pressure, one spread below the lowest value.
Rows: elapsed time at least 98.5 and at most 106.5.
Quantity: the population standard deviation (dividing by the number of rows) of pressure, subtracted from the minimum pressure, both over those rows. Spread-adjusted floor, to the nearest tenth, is 33.7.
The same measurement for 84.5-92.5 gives 42.9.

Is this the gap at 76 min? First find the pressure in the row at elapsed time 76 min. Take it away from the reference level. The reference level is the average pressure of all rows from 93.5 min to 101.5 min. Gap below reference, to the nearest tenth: -6.1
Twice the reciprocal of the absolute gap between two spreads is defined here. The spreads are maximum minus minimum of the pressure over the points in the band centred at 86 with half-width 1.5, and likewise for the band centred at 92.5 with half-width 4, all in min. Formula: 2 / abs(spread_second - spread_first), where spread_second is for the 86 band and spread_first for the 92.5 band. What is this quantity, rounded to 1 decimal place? 3.6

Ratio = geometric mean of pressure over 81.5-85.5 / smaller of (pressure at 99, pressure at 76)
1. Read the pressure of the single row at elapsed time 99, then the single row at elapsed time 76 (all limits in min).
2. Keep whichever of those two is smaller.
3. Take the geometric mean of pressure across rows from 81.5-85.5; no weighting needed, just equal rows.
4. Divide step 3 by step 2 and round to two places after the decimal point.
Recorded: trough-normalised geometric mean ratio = 1.29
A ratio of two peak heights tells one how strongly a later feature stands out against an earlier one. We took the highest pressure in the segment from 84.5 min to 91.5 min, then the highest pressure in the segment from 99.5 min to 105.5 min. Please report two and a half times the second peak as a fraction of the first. 1.9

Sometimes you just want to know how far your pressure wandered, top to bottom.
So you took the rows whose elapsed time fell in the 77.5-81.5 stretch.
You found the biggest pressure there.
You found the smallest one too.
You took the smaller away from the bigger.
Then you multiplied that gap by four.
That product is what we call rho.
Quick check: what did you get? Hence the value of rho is 26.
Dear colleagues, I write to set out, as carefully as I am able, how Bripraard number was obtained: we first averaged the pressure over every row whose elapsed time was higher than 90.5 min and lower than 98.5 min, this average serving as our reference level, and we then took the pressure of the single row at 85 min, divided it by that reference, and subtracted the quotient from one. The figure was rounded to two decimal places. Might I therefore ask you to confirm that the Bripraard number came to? -0.26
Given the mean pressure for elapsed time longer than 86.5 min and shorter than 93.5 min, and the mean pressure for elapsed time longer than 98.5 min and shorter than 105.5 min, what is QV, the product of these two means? 1822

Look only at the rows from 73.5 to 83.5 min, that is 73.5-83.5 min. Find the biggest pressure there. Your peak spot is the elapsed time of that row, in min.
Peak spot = 80 min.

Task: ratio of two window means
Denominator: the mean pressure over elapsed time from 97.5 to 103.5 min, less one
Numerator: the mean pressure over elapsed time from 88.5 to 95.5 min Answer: 1.17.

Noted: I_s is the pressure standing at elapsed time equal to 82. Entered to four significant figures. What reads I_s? 53.27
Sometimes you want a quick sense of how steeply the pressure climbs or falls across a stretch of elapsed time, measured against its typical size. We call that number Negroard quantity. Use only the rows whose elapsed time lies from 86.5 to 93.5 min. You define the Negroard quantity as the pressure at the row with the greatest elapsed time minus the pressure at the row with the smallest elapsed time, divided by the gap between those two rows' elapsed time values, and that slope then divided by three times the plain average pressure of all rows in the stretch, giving -0.0092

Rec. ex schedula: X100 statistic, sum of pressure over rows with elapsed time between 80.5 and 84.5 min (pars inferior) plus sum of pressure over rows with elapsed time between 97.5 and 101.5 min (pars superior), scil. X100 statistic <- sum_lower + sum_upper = 370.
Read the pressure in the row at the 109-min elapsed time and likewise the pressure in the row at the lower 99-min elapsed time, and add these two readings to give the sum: 74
